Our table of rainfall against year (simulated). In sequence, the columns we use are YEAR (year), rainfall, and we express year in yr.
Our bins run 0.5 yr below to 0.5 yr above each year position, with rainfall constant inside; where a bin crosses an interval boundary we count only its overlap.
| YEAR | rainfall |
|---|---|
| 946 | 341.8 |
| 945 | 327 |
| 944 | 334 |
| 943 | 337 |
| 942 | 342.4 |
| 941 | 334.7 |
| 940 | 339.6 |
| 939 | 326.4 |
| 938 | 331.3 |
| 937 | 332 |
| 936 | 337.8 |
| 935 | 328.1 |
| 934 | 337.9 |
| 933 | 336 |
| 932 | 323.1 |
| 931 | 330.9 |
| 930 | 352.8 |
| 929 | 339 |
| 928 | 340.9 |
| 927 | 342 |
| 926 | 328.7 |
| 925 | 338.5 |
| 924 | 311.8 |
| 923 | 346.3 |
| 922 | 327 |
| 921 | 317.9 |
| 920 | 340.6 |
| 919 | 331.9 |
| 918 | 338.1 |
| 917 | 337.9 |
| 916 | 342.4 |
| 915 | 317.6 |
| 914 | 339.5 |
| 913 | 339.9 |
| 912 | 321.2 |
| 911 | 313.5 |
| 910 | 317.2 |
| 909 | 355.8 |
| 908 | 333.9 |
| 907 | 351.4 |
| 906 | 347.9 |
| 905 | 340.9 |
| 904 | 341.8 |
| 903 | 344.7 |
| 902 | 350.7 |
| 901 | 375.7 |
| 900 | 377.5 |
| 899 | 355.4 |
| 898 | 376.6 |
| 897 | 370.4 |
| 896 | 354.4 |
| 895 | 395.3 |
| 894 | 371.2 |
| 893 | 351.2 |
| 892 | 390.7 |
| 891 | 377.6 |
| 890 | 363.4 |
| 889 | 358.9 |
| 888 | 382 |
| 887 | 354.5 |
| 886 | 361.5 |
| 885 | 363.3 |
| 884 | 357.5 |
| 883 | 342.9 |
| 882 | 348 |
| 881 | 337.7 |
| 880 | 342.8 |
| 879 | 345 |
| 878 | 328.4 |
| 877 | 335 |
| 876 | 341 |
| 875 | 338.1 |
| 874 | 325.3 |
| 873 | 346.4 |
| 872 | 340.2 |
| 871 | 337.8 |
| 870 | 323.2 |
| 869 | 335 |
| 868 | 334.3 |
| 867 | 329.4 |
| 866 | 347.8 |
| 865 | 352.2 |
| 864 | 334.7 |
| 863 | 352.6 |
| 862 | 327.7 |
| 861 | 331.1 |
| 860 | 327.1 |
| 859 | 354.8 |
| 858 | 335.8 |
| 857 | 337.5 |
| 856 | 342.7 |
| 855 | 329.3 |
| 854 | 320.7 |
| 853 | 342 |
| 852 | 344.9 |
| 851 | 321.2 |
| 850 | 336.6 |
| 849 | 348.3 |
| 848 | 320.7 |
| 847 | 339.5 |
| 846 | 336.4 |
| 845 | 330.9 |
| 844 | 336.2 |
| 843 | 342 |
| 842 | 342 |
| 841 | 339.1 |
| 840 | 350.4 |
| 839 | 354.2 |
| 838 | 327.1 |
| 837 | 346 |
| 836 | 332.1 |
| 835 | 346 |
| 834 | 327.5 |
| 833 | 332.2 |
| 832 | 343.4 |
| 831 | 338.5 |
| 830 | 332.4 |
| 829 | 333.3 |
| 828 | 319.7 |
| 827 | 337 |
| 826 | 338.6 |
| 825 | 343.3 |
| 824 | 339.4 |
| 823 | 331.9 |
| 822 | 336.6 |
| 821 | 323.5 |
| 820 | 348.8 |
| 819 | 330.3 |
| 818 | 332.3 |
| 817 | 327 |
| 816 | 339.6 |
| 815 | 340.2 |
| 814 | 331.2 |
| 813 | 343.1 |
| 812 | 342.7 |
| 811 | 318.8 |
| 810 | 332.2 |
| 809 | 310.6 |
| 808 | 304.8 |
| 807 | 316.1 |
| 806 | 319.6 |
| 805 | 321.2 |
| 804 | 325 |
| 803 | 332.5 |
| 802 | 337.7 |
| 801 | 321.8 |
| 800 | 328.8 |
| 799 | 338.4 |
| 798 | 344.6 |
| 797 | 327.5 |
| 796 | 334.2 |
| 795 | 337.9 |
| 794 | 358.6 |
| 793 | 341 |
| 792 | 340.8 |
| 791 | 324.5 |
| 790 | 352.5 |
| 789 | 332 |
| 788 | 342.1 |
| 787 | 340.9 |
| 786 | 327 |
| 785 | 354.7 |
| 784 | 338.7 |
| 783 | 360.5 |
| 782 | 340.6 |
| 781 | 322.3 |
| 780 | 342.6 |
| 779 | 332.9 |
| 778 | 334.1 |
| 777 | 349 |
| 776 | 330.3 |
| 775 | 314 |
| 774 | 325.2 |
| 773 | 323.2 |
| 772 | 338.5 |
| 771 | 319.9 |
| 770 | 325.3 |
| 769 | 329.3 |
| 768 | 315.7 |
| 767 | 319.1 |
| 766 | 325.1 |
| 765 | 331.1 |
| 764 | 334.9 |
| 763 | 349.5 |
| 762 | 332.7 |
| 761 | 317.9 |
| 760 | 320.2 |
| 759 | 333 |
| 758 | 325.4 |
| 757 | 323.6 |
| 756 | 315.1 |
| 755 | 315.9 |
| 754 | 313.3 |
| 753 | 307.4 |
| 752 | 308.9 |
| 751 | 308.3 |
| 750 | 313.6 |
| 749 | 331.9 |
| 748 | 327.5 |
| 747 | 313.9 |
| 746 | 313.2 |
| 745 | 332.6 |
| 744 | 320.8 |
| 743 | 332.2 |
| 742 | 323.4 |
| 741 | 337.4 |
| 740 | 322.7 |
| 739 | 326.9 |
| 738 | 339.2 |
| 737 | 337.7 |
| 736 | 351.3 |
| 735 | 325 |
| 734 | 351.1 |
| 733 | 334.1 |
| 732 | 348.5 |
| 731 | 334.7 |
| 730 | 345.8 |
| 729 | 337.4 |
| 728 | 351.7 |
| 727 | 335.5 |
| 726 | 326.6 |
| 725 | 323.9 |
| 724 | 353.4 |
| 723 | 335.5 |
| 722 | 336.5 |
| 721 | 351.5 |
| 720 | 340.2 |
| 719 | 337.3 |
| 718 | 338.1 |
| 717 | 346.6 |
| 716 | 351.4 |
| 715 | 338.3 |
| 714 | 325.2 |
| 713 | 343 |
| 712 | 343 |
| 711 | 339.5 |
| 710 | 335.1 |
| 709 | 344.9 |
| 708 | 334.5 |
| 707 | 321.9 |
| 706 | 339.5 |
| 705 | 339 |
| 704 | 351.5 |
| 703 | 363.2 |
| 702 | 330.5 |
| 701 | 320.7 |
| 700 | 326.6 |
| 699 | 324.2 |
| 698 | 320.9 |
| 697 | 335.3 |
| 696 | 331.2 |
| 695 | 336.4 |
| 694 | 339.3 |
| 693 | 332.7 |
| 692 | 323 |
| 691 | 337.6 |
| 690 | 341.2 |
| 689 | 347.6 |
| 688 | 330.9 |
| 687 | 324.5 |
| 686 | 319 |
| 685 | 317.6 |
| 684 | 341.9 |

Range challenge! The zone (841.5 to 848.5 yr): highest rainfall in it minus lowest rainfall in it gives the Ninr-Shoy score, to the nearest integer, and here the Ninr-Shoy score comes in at 21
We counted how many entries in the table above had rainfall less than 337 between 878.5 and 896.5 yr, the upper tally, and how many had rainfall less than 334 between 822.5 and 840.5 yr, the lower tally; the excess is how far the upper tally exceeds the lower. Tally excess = -8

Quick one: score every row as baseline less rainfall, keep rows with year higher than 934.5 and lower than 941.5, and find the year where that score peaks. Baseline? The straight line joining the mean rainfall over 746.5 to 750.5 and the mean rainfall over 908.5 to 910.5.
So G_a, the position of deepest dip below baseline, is 939 yr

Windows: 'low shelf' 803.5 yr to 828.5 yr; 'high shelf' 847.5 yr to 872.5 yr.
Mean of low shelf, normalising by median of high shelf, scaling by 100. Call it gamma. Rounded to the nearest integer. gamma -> 98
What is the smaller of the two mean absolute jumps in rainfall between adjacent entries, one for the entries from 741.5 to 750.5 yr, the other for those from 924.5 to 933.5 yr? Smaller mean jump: 10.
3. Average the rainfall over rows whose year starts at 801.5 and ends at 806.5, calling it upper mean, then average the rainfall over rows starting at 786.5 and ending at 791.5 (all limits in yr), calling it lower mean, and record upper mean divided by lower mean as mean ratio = 0.97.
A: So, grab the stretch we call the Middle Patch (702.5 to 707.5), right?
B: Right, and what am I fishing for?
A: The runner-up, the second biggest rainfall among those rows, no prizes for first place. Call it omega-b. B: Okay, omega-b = 351.5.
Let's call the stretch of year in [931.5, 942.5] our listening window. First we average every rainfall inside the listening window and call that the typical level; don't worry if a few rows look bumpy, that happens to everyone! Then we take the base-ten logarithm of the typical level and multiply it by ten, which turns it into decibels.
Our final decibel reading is 25.2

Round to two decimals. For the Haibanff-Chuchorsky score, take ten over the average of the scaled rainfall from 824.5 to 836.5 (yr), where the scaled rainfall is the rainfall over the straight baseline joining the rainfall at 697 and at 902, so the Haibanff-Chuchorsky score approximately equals 10.30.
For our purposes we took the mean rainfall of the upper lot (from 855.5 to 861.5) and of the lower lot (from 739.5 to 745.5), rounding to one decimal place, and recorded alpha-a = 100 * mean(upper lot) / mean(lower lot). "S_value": 103.0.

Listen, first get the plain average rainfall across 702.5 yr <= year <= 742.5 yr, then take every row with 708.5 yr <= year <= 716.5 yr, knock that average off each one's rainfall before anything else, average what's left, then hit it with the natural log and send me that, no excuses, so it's 0.0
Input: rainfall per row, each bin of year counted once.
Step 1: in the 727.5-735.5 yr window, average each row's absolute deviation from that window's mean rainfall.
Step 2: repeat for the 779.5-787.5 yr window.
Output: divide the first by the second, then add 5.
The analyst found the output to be 5.9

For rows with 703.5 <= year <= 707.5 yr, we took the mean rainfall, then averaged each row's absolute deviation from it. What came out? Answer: 8.0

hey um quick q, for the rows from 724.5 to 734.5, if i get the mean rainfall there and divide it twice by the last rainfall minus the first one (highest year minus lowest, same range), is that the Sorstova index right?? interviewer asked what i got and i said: 0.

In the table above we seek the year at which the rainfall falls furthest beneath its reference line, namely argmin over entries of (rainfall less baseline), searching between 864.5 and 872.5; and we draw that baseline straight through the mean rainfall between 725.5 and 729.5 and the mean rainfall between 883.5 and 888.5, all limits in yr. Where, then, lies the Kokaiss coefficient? 870 yr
